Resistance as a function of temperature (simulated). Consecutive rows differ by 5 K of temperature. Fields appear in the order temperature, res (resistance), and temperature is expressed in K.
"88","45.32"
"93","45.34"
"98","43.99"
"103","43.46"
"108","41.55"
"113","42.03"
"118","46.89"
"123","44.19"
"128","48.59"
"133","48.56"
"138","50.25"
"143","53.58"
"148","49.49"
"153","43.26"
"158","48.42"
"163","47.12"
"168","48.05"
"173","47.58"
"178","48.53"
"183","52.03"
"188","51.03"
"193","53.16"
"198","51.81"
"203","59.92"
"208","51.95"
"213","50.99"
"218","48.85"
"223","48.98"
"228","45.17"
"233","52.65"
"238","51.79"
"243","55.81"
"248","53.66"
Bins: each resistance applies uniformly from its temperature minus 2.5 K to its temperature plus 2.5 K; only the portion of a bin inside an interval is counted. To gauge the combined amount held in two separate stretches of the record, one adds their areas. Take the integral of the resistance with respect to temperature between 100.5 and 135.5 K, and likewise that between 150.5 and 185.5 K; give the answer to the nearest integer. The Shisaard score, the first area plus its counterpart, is 3251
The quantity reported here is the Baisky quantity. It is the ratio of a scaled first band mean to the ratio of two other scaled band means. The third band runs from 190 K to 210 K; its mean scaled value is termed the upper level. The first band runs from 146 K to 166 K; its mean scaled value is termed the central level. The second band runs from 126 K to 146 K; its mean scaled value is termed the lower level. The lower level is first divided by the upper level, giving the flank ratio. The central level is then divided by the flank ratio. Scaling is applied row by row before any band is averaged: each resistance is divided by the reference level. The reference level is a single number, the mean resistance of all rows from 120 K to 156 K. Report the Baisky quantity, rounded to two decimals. 1.05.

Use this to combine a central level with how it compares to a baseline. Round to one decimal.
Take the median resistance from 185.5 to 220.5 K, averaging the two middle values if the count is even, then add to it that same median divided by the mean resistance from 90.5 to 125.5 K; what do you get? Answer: 53.0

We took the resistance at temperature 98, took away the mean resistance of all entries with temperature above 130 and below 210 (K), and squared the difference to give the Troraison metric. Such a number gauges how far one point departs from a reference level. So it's 40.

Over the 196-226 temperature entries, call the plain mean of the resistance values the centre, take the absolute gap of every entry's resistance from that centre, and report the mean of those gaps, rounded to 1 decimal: 2.6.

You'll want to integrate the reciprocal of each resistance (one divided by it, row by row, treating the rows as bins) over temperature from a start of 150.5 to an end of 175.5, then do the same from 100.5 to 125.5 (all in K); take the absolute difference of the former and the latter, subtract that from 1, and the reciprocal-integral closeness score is 0.960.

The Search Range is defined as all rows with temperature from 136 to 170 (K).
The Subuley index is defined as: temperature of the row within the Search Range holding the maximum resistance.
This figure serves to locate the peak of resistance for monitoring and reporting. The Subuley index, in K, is 143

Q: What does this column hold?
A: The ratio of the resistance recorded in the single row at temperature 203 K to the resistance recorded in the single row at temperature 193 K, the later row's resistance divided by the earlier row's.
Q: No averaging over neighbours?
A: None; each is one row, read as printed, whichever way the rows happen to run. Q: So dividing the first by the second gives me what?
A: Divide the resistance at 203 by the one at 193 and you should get 1.13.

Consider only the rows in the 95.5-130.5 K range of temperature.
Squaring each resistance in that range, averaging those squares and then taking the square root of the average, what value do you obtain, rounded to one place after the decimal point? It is 44.4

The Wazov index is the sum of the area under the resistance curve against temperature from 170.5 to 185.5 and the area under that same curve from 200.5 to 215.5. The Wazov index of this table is 1555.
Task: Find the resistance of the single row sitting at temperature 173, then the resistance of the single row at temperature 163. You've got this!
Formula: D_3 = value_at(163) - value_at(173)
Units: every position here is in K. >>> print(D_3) 0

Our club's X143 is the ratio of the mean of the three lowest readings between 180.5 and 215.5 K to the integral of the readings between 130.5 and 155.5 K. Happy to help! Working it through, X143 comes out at 0.042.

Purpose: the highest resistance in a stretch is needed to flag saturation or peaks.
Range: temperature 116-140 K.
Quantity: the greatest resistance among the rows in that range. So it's 50.25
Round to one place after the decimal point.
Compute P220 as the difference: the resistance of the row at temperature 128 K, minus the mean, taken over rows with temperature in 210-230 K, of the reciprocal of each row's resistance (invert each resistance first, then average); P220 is 48.6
